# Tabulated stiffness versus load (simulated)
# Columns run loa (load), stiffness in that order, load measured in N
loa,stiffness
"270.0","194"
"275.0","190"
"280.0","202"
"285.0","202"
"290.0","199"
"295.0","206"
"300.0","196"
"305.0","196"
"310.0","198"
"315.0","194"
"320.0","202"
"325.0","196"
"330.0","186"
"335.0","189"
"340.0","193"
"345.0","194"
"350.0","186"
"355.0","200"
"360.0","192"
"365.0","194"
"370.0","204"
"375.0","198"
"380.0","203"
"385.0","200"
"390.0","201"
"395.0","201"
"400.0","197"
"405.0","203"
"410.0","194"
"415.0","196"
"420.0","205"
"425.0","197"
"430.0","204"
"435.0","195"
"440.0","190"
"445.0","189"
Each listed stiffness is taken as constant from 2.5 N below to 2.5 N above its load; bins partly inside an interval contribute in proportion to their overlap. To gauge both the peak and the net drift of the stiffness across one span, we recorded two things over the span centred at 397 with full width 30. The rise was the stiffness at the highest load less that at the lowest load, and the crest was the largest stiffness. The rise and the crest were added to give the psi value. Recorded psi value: 197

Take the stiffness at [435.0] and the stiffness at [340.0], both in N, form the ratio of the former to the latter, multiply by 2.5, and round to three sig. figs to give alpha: 2.53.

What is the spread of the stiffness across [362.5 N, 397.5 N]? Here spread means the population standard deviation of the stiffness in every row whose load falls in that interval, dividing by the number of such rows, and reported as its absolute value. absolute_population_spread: 3.1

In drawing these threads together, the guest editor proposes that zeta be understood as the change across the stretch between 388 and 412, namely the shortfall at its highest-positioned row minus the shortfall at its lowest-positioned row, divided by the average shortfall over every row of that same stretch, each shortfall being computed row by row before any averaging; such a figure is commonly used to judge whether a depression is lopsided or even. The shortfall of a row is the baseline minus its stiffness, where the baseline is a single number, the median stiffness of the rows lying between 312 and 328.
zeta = -2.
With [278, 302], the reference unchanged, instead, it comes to -1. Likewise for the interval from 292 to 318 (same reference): -6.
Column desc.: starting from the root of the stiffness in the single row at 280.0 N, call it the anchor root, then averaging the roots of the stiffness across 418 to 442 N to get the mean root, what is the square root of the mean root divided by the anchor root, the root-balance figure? 1.00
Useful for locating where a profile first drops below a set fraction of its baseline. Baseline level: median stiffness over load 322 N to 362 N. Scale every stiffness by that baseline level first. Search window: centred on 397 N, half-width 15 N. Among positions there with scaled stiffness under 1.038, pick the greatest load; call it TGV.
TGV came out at 410.0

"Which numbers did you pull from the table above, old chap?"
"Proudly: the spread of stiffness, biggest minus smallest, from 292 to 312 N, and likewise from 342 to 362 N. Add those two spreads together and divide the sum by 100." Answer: 0.24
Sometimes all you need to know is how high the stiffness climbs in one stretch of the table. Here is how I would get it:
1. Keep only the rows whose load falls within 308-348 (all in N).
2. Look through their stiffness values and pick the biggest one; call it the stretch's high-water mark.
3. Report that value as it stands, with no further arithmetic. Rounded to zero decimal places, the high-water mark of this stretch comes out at 202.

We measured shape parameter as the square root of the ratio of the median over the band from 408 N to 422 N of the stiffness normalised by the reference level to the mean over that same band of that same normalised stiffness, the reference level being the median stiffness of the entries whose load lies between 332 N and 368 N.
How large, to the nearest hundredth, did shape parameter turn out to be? 0.99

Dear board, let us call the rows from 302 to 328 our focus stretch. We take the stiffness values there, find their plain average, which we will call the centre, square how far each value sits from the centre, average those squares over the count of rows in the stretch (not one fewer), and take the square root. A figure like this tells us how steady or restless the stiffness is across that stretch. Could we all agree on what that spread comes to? 2.7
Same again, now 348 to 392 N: 5.5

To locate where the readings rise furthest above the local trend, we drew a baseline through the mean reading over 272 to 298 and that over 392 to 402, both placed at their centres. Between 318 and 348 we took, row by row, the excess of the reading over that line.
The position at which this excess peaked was 320.0 N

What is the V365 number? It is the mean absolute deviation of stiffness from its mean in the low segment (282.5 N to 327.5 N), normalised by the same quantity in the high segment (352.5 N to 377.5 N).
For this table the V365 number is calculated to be 0.84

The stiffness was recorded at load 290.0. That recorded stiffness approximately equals 199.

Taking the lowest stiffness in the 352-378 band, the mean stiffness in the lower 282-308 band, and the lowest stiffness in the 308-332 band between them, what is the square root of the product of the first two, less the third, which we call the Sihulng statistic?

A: 9.9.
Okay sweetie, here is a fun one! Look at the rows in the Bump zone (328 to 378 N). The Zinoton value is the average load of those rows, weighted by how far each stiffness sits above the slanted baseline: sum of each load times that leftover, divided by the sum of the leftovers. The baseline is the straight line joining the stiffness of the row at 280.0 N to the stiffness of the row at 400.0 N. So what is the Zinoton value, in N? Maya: 340.4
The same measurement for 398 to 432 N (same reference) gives 421.0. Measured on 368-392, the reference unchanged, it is 379.4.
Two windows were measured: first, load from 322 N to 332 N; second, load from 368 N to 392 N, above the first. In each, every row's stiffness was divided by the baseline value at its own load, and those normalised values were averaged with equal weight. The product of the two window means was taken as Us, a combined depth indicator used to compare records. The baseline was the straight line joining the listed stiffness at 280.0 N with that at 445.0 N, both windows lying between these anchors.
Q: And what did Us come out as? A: 1.00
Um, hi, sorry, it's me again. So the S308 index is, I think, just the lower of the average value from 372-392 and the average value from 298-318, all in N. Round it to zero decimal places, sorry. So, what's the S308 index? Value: 196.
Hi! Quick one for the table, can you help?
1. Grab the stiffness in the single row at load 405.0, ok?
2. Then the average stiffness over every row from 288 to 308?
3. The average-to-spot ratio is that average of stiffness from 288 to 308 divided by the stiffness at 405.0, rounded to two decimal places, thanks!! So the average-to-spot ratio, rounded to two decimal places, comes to 0.98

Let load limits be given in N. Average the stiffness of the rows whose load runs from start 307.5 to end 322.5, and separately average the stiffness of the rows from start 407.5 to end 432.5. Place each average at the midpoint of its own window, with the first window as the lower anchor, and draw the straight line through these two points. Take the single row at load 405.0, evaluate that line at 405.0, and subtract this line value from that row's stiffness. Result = 4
